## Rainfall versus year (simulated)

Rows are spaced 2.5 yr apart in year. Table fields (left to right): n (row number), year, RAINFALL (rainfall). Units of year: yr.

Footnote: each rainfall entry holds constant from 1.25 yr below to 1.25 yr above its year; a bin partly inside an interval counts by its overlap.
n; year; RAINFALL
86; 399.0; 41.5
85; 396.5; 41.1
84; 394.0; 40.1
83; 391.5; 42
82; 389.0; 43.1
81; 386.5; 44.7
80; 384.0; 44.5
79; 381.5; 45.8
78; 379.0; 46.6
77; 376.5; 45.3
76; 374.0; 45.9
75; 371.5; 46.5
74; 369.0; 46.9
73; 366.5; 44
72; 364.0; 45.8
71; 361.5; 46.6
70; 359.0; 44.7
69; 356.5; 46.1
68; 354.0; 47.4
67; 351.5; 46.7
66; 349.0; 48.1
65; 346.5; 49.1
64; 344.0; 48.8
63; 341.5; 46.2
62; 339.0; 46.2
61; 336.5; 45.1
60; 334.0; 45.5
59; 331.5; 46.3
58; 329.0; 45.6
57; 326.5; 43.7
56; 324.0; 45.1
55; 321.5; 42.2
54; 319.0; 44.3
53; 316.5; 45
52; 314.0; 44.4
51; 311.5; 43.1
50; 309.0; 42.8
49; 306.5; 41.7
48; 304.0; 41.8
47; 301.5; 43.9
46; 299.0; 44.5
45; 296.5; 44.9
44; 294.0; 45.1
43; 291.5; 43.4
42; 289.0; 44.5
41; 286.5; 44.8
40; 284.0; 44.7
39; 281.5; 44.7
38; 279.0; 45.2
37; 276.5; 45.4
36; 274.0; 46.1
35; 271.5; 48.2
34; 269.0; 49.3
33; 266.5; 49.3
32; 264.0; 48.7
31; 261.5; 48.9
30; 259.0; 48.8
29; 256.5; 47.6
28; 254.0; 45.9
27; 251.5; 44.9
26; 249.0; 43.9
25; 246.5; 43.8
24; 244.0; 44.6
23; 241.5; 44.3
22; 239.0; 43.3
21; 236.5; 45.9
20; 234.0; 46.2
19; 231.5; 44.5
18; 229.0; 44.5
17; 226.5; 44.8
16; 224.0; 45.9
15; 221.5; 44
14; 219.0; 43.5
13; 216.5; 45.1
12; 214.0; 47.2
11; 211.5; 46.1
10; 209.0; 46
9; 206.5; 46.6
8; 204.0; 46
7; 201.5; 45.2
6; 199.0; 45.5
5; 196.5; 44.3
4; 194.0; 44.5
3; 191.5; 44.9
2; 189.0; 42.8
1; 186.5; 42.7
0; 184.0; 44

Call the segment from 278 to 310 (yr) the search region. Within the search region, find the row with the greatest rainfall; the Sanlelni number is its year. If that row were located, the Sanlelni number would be 279.0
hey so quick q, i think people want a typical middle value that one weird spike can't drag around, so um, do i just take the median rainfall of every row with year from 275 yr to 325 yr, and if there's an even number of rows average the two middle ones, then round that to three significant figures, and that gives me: 44.5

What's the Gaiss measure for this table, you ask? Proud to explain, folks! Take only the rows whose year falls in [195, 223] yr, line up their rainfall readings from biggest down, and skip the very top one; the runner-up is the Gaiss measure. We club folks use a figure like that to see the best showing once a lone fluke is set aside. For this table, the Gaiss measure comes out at 46.6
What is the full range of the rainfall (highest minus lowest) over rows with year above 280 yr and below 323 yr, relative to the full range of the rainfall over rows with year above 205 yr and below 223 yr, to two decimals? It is 0.92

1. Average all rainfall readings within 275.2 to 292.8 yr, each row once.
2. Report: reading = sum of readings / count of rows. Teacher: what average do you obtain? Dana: 44.7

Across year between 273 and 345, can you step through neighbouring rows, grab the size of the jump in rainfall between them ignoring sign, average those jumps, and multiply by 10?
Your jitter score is 9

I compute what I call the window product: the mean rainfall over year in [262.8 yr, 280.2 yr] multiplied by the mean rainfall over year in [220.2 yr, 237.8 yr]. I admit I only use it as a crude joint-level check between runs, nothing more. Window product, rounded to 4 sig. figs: 2141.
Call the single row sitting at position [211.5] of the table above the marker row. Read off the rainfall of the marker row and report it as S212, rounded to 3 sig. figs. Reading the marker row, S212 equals 46.1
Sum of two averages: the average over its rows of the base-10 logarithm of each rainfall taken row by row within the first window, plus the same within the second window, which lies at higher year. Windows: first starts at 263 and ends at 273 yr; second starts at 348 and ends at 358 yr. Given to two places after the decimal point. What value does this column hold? 3.36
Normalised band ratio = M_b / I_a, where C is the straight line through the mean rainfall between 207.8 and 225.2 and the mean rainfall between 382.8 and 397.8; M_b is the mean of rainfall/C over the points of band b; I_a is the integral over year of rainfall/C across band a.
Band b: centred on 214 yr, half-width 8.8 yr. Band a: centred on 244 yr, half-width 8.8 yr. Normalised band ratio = 0.058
